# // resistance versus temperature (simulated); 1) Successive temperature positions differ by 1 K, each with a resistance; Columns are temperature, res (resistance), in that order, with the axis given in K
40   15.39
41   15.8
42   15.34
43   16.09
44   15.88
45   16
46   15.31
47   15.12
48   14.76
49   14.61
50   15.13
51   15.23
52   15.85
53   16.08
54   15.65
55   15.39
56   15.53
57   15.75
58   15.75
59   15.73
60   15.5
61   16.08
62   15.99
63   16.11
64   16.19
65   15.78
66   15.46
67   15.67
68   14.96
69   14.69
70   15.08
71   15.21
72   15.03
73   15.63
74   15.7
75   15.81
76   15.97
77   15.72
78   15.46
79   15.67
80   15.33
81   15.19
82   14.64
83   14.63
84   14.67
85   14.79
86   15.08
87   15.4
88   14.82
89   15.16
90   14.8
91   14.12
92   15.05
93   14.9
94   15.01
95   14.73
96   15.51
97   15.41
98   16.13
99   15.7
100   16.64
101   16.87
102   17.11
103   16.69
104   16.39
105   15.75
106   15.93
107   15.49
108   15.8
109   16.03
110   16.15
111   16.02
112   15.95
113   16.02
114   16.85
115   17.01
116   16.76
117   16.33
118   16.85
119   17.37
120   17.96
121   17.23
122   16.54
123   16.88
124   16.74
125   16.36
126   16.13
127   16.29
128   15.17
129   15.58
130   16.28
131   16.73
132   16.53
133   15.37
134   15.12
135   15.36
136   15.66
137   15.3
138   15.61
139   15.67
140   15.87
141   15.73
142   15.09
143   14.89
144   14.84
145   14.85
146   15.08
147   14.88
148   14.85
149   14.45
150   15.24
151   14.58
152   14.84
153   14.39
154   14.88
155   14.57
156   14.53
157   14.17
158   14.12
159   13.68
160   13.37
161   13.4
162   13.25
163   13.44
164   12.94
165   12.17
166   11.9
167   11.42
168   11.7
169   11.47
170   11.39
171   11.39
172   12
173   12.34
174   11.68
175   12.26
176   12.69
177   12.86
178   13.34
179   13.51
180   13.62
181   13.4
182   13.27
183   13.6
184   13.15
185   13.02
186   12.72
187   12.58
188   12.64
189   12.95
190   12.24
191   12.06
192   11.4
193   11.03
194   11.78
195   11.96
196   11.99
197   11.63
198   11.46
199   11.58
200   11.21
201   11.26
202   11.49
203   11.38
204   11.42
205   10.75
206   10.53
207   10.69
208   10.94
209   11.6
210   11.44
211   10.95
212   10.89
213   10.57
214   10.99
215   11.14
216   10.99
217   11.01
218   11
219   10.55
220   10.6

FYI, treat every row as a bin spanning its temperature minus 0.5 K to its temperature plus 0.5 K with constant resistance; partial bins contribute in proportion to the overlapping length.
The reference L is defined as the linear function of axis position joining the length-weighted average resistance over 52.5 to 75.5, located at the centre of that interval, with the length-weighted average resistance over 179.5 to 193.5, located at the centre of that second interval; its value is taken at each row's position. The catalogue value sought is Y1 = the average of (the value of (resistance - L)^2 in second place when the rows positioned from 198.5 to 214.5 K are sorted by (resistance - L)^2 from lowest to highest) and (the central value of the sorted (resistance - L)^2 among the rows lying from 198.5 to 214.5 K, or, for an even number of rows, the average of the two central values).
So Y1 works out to 0.9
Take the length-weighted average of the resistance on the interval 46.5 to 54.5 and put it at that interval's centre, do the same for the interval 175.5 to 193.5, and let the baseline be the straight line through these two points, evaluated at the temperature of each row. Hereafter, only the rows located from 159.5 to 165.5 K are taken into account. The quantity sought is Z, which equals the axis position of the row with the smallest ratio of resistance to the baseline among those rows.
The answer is 165 K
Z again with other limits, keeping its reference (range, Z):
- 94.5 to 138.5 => 95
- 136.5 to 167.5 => 167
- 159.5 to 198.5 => 167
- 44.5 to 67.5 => 49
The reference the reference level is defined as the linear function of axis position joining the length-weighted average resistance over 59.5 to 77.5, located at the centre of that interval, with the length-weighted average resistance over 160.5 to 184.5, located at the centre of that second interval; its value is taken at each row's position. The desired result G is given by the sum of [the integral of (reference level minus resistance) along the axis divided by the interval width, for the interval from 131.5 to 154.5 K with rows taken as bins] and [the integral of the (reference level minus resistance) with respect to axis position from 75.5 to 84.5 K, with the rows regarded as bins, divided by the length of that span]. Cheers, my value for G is -2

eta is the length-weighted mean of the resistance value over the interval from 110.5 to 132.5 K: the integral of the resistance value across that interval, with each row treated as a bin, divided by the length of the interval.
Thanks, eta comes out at 16.5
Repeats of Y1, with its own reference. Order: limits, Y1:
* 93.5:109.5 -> 0.8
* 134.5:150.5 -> 1.7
